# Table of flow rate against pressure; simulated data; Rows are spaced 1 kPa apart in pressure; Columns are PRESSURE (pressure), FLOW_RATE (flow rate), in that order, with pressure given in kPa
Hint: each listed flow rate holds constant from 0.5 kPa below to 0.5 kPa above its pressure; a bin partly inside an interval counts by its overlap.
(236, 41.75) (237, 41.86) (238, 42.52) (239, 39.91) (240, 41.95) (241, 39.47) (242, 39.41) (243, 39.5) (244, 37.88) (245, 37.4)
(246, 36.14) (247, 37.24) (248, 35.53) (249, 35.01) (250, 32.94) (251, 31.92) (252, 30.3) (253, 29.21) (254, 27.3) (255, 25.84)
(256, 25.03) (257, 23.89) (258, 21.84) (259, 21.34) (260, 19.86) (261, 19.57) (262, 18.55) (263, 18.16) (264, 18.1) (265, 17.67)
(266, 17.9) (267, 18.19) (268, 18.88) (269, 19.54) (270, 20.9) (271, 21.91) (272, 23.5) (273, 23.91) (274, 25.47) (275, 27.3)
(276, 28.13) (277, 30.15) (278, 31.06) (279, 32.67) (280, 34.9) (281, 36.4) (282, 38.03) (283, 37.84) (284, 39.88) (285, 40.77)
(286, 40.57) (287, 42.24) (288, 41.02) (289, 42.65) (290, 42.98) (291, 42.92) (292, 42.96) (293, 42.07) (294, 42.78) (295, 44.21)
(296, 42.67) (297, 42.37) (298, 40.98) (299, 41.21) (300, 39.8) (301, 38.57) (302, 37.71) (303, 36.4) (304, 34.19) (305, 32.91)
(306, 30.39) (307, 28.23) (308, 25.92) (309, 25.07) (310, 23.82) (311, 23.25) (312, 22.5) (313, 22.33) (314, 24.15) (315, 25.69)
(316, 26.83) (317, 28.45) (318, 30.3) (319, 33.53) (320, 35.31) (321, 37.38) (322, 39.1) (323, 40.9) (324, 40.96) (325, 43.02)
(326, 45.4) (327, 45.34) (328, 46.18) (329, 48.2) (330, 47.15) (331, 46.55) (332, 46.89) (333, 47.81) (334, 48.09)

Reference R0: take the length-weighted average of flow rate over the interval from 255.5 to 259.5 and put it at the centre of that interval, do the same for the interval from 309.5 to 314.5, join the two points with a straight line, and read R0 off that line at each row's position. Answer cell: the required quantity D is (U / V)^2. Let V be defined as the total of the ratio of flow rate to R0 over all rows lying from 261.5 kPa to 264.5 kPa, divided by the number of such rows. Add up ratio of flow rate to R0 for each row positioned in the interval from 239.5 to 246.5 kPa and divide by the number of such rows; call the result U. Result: 4.5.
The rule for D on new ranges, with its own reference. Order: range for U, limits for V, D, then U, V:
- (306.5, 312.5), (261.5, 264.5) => 1.8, 1.07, 0.8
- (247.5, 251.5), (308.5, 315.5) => 2.1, 1.47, 1.0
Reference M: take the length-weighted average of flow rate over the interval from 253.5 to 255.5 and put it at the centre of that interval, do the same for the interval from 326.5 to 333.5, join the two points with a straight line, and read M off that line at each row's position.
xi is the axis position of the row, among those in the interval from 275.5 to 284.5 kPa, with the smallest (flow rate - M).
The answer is 276 kPa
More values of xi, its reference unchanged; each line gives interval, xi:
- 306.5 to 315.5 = 313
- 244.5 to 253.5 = 253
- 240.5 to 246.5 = 246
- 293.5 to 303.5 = 303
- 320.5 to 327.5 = 321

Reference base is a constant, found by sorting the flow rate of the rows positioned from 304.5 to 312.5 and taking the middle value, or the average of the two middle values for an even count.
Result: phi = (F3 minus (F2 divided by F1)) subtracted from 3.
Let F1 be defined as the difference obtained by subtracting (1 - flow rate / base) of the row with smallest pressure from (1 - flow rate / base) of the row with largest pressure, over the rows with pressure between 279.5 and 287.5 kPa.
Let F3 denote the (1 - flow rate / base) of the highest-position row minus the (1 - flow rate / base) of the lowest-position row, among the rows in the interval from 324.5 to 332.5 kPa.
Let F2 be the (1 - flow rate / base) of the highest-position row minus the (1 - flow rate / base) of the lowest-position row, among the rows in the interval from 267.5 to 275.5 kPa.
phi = 4.3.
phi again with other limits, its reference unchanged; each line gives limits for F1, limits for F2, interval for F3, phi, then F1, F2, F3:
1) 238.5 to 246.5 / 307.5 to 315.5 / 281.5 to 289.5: 3.2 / 0.1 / 0.0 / -0.18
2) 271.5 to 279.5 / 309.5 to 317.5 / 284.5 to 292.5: 3.6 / -0.4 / -0.2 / -0.09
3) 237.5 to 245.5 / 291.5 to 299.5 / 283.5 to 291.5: 3.5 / 0.2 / 0.1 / -0.12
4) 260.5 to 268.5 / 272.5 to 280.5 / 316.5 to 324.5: -12.4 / 0.0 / -0.4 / -0.49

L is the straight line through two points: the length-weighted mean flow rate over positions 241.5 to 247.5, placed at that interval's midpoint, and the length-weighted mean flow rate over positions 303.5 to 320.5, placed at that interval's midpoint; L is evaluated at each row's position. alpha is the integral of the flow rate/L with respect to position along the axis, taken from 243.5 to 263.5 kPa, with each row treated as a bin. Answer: 15.4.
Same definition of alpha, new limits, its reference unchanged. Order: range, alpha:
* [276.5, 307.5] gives 38.7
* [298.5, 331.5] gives 42.3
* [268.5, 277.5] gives 6.6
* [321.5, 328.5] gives 11.6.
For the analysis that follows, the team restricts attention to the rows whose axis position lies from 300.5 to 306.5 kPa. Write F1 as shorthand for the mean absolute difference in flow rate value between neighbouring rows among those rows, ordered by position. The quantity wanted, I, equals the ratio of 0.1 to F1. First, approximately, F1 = 1.64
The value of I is 0.061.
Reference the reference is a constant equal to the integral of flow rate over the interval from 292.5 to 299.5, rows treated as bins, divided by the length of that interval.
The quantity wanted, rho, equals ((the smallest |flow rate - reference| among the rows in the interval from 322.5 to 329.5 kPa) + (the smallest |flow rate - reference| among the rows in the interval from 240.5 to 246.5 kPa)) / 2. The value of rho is 2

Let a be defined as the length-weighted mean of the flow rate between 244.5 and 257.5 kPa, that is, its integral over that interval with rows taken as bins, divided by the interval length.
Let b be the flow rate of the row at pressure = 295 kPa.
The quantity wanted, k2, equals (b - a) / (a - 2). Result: 0.4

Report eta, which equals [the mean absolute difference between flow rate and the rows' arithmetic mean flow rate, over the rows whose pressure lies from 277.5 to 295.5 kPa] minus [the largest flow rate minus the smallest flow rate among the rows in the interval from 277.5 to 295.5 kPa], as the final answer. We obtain -10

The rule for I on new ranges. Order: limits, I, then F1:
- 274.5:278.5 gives 0.080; 1.25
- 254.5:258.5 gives 0.075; 1.33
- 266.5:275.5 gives 0.088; 1.14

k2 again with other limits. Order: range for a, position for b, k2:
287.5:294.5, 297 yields 0.0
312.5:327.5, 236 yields 0.2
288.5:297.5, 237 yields 0.0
